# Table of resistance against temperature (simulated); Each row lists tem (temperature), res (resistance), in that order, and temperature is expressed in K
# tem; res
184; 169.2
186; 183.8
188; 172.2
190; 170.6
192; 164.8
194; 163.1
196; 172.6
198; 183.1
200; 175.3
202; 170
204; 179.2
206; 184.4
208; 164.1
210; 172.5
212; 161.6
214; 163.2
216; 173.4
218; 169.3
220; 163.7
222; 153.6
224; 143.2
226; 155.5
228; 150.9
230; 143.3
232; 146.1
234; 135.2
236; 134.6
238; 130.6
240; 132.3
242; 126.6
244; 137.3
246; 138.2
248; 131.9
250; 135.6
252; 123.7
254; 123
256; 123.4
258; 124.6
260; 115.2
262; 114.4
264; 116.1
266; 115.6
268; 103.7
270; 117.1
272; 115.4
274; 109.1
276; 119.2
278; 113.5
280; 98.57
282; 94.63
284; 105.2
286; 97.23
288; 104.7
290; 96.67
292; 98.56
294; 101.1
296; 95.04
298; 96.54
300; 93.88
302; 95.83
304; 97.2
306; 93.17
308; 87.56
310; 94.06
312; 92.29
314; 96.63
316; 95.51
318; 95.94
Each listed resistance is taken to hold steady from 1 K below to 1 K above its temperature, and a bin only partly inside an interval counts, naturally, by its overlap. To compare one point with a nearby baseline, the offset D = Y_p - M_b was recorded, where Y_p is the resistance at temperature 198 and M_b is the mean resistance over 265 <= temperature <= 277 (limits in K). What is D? 70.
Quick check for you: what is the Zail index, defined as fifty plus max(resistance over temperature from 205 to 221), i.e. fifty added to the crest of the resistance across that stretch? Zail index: 234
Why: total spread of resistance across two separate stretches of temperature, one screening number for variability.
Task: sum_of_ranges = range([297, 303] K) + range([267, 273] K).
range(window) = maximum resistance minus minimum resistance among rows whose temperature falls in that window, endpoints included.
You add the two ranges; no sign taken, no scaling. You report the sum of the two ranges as 16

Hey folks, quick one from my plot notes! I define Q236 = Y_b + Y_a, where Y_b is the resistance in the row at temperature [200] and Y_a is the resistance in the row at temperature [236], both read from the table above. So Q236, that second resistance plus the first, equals 310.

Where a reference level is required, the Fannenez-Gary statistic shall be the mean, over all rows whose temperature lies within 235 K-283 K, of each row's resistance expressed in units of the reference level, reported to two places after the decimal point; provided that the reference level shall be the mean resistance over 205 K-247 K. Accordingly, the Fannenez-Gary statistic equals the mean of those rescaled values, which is 0.80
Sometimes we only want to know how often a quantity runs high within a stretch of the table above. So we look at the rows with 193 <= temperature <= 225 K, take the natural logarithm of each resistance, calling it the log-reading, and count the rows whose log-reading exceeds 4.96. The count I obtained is 16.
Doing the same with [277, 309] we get 0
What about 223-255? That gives 5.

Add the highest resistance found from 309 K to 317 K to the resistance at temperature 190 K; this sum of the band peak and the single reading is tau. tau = 267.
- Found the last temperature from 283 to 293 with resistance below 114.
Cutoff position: 292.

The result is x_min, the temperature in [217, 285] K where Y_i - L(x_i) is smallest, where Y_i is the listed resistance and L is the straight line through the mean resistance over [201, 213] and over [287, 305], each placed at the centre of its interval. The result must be 268 K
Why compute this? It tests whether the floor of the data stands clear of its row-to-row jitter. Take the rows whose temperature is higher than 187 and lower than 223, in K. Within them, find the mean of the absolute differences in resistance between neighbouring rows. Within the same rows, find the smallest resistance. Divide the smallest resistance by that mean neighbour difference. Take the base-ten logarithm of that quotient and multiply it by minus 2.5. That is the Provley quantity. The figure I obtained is -3.28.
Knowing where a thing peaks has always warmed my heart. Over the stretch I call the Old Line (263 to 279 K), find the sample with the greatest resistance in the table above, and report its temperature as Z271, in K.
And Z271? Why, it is 276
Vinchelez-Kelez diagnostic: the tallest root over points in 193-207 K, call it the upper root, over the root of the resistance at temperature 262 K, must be 1.27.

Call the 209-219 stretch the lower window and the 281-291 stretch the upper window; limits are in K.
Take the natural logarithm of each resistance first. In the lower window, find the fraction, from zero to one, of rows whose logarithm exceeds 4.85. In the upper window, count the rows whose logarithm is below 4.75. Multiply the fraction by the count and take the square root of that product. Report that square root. 2.2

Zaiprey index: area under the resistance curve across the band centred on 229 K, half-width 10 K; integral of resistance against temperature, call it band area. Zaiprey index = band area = 2913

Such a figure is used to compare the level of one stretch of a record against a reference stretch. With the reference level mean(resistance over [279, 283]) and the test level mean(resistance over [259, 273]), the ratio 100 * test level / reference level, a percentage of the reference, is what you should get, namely 118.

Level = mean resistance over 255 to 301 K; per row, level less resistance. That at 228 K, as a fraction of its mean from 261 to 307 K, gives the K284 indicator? -13.0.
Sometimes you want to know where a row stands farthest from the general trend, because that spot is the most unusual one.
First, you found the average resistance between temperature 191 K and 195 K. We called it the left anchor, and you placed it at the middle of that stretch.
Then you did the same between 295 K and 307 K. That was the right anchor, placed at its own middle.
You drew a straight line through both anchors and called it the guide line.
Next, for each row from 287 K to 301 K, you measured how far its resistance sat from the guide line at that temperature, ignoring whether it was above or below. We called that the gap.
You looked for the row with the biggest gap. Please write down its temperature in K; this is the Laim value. 290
